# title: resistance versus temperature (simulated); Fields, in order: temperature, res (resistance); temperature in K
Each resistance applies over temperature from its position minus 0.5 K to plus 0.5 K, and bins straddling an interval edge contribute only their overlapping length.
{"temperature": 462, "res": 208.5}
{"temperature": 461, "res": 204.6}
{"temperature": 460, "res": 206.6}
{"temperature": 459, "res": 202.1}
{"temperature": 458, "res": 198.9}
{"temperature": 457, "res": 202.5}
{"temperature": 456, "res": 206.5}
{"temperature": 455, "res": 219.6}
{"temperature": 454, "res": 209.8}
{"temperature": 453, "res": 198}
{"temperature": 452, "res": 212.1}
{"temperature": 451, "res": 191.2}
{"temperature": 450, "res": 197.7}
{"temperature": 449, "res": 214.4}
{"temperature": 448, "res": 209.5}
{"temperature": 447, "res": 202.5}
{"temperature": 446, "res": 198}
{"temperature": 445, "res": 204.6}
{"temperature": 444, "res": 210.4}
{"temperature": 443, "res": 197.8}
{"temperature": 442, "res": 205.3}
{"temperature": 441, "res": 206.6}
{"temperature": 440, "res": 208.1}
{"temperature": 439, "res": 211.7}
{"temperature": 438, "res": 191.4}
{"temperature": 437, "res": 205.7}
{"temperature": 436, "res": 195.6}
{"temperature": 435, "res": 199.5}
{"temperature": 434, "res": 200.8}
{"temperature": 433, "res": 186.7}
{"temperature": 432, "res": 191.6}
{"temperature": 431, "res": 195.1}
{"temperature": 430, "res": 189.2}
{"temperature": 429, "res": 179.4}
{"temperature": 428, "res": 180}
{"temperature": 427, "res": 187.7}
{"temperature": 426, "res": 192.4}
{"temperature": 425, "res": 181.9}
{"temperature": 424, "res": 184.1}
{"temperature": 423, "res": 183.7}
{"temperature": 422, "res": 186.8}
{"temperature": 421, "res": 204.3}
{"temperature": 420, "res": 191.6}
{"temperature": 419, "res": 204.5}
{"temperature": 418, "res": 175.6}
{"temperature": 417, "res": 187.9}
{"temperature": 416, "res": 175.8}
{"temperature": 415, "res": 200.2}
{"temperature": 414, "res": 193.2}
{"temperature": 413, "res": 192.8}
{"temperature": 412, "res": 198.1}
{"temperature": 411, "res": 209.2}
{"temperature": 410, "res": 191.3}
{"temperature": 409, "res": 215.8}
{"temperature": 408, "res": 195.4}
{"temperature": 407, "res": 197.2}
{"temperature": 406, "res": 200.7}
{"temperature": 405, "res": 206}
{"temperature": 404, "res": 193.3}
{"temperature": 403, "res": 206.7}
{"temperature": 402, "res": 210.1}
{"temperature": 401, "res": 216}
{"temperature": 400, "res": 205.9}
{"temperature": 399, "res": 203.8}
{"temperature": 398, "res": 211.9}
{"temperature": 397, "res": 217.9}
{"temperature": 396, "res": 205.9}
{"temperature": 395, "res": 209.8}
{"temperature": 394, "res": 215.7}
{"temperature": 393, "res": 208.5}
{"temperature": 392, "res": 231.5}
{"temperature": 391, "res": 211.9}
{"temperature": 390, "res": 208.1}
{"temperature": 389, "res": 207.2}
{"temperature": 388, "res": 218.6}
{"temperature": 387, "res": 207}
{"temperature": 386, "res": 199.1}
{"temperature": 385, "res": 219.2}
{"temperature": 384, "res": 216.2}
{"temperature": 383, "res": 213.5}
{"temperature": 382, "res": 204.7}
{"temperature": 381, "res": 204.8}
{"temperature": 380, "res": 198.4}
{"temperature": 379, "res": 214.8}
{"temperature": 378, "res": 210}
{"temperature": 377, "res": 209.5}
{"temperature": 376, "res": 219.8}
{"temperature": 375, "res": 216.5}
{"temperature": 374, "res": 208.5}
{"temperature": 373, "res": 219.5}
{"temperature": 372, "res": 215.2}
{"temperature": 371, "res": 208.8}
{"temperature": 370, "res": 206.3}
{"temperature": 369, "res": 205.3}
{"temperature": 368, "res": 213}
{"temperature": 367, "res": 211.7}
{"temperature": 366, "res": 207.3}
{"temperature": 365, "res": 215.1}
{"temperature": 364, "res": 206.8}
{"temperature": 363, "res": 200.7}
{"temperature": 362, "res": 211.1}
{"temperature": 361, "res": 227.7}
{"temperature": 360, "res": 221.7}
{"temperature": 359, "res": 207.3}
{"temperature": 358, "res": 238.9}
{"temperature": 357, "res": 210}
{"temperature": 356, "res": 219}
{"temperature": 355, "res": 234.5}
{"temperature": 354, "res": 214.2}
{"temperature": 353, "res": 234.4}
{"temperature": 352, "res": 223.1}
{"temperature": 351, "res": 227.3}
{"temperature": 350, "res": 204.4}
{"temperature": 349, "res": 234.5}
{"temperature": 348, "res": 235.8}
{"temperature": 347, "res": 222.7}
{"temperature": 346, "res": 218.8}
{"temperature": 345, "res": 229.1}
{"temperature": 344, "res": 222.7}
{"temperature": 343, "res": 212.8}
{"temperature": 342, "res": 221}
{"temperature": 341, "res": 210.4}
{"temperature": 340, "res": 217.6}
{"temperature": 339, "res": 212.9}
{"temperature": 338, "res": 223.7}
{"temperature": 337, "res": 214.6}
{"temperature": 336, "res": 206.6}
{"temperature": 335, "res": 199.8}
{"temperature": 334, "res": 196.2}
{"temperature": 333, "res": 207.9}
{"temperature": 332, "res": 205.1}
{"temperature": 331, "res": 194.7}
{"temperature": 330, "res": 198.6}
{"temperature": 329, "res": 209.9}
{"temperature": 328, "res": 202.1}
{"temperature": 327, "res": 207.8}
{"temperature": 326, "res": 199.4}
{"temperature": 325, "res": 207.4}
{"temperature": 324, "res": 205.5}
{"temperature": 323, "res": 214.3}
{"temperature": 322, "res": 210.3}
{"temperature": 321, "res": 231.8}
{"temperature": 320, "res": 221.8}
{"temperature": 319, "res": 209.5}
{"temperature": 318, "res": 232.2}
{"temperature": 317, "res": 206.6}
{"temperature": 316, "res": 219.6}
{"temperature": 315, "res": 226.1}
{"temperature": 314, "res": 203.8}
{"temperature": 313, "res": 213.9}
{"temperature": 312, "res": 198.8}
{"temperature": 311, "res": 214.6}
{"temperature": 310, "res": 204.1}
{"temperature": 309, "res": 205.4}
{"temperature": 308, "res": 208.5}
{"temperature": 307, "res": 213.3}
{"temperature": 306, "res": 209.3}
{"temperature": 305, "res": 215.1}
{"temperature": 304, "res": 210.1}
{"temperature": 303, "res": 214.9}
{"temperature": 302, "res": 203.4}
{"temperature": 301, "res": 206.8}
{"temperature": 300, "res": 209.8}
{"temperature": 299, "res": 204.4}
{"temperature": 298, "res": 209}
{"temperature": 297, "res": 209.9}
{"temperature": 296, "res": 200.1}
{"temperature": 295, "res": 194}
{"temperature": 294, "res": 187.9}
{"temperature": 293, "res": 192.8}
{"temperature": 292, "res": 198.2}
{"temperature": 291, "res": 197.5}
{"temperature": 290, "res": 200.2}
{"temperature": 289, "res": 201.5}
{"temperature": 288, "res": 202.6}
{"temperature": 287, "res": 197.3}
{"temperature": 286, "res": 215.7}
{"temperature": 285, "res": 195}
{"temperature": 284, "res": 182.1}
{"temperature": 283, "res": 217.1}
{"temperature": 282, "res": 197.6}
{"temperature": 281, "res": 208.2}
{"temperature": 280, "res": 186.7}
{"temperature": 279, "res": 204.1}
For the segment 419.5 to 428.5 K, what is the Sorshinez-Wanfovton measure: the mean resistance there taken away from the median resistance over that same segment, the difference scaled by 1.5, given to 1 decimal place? -1.9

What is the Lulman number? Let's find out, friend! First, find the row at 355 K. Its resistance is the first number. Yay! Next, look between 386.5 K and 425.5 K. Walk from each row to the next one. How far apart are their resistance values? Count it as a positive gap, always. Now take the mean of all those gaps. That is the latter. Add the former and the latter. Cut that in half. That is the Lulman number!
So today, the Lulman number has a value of 122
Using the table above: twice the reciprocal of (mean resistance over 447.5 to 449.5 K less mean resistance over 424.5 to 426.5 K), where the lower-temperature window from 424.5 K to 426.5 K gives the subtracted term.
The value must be 0.08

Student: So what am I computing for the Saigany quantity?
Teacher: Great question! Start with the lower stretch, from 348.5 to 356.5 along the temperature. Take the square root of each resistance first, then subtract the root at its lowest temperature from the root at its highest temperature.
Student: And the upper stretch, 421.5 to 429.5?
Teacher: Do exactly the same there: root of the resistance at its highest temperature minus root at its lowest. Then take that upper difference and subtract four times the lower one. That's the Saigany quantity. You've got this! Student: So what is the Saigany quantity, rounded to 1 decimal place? 1.8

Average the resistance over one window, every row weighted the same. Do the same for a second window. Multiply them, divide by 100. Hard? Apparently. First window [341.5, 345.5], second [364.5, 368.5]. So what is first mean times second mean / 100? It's 469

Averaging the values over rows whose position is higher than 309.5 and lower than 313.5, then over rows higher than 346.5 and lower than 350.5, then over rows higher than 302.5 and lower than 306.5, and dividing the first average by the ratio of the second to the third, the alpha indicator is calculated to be 197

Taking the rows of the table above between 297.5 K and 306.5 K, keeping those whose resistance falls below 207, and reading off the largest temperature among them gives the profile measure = 302 K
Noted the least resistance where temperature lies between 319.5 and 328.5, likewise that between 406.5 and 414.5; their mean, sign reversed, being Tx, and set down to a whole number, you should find -195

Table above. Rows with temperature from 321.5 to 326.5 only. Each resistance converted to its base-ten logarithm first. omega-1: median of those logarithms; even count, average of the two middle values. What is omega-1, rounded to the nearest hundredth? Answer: 2.32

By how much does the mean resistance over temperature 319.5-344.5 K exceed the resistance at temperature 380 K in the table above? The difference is 12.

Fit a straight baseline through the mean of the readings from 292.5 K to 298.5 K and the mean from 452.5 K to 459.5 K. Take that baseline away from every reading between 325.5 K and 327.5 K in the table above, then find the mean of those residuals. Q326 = 3.4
